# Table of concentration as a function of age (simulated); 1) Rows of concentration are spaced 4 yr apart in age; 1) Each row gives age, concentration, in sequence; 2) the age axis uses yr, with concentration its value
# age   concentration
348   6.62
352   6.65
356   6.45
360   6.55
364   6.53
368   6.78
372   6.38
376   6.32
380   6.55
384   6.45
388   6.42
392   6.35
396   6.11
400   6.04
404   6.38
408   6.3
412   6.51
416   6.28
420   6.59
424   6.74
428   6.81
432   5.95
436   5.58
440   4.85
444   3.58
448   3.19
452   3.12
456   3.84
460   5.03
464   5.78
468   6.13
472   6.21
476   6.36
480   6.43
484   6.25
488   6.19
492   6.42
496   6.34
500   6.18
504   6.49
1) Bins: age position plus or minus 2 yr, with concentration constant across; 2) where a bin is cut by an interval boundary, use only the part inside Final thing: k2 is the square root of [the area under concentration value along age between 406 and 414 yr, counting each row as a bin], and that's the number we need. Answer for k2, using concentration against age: 7.2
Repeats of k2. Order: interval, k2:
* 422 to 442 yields 10.9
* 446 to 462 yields 7.8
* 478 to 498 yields 11.2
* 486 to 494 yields 7.1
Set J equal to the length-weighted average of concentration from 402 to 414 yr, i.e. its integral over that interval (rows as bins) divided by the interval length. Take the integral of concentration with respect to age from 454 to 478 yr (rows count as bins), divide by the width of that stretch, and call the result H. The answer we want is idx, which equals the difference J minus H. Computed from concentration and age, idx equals 0.84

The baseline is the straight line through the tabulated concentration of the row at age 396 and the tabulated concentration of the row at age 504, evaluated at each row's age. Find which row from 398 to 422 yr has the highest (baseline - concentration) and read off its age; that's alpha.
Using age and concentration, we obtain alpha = 400 yr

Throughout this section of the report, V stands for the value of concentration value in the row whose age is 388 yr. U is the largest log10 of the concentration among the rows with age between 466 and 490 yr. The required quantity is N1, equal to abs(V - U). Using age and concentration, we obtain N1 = 5.61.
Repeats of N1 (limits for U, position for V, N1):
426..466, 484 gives 5.42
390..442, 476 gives 5.53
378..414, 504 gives 5.67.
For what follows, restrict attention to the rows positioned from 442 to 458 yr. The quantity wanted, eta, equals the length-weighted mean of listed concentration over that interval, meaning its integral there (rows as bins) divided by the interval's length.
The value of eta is 3.43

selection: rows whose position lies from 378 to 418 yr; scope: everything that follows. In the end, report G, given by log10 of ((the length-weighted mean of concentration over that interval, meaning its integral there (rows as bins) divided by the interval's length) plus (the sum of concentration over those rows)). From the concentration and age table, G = 1.84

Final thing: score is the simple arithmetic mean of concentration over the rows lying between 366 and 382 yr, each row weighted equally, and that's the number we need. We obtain 6.51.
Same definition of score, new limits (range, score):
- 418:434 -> 6.52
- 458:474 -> 5.79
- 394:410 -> 6.21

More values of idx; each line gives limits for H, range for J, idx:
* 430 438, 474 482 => 0.63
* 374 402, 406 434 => 0.13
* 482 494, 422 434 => 0.21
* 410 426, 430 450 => -1.90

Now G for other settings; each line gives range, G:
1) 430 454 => 1.49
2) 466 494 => 1.70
